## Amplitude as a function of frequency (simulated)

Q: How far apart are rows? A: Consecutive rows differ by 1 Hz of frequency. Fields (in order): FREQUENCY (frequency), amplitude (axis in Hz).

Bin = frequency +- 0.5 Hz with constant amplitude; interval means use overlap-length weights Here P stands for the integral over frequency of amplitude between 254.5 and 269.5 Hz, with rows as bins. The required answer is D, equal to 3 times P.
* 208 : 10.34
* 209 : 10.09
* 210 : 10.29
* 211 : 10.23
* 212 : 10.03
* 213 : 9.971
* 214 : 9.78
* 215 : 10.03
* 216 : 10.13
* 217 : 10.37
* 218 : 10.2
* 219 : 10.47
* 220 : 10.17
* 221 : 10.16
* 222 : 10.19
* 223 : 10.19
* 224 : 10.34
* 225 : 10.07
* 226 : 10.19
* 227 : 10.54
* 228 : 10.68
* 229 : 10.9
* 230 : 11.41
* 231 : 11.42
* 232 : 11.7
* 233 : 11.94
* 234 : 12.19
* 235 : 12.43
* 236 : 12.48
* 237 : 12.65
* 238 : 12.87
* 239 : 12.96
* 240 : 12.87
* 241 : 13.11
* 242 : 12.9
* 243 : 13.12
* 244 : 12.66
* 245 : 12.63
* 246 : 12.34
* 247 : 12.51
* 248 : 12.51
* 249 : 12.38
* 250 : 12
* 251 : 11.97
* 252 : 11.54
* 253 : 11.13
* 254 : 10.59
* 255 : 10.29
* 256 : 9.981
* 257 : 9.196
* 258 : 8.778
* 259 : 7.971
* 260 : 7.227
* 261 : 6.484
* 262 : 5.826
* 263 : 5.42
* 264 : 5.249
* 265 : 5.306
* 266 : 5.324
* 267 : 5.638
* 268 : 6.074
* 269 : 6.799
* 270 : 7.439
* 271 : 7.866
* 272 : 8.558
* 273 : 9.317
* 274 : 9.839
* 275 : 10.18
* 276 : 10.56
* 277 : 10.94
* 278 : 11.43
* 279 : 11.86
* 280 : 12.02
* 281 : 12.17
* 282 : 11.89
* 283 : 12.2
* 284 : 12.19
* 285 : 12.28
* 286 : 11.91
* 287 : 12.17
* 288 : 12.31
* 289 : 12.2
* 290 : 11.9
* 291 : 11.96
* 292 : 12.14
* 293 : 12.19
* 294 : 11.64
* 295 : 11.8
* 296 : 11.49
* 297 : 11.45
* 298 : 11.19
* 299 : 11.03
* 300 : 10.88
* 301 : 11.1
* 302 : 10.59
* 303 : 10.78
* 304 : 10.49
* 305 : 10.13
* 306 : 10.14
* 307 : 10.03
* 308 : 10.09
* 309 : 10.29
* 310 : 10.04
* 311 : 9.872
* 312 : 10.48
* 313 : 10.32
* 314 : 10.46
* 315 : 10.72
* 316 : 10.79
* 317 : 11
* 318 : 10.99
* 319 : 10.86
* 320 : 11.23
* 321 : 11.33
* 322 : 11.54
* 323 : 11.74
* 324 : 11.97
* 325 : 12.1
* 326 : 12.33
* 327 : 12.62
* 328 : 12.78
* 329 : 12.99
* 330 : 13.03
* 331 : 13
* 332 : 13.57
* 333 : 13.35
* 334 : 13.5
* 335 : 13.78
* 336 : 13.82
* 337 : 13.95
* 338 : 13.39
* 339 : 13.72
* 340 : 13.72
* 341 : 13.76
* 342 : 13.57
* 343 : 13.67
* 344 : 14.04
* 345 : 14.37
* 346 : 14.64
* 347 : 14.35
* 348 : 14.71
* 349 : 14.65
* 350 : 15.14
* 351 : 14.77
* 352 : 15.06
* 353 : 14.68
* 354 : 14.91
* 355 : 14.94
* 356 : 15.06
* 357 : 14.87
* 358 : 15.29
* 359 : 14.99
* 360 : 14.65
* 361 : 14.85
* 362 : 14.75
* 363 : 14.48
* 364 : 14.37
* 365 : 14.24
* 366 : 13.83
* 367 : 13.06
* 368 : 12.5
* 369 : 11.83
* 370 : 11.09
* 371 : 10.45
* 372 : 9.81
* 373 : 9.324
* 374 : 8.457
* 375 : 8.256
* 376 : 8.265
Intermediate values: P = 106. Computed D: 317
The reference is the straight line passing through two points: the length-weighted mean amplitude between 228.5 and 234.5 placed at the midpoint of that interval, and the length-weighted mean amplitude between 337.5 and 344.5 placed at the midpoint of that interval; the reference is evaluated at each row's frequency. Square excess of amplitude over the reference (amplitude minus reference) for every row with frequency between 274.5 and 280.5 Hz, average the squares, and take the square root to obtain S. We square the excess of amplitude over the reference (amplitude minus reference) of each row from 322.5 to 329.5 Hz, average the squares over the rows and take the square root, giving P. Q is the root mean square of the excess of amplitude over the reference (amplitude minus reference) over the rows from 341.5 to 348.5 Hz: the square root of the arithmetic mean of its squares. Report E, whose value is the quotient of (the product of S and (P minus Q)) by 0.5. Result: 2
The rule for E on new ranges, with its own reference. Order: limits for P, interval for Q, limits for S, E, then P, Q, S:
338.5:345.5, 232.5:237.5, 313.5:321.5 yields -2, 0.3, 0.7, 2.3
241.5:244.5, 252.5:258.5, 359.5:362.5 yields -2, 1.1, 2.2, 0.7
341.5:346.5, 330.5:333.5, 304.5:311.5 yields 1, 0.5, 0.3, 3.0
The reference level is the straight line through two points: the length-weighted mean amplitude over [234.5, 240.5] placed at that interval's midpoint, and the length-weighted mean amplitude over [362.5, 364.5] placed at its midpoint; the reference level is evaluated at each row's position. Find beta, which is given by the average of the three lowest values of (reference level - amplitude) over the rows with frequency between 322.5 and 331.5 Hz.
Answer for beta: 1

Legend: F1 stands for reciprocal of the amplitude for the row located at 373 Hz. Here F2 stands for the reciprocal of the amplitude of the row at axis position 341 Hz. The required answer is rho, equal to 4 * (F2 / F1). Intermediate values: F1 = 0.107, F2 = 0.073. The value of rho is 2.7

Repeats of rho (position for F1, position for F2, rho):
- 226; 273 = 4.4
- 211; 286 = 3.4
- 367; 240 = 4.1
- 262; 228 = 2.2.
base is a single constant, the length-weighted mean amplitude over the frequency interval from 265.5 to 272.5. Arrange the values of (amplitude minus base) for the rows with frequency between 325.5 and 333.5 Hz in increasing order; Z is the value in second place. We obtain 5.8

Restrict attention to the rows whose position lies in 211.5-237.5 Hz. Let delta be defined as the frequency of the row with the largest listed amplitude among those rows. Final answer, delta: 237 Hz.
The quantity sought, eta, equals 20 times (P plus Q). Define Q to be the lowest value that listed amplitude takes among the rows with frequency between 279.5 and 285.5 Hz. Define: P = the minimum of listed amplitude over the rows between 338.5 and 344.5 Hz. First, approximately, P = 13.57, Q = 11.89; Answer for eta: 509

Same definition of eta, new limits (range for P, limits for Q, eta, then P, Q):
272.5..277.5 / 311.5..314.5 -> 393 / 9.317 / 10.32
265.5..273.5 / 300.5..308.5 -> 307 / 5.324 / 10.03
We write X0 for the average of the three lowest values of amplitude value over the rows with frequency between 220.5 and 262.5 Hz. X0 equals 7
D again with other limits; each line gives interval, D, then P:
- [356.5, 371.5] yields 616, 205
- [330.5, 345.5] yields 616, 205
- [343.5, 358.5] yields 664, 221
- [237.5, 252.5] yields 565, 188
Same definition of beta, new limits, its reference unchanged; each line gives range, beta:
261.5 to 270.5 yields 6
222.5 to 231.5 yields 1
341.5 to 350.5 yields -1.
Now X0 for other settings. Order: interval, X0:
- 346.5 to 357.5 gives 15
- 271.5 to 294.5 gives 9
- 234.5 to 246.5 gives 12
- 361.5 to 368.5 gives 13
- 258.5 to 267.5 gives 5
